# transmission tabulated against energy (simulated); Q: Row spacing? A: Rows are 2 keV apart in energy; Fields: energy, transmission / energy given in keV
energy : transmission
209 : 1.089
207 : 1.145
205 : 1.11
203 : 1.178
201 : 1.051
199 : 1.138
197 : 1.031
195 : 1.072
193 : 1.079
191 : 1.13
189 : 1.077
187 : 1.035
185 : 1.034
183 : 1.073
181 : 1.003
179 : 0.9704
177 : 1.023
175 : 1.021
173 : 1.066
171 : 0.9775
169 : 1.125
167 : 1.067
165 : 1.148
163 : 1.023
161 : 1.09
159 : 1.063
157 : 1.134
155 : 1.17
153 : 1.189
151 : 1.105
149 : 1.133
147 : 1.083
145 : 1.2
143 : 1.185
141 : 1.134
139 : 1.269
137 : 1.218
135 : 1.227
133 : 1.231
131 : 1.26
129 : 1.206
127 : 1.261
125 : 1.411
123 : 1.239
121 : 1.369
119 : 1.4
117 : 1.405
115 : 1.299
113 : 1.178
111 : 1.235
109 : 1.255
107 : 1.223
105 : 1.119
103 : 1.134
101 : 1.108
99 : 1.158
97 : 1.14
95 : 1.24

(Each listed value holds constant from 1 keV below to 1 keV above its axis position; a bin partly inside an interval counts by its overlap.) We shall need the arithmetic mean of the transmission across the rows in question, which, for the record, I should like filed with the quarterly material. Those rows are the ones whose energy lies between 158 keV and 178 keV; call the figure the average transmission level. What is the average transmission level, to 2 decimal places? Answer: 1.06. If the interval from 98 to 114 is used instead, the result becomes 1.18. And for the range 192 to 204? 1.09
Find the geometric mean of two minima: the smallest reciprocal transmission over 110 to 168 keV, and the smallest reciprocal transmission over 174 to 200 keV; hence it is 0.79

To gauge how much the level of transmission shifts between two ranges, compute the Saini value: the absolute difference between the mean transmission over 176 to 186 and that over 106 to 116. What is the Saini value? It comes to 0.22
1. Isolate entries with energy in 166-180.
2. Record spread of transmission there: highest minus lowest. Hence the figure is 0.155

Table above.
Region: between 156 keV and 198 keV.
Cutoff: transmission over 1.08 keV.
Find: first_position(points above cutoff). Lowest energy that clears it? 157 keV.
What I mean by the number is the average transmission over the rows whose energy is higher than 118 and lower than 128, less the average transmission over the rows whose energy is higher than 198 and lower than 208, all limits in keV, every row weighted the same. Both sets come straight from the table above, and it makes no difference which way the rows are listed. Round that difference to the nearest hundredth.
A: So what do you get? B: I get 0.21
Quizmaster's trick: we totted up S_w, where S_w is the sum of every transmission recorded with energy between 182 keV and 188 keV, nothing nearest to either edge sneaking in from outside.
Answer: 3.14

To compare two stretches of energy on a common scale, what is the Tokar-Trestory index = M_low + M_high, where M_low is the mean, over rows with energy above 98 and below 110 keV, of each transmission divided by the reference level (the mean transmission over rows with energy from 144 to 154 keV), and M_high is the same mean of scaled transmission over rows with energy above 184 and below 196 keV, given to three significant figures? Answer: 1.96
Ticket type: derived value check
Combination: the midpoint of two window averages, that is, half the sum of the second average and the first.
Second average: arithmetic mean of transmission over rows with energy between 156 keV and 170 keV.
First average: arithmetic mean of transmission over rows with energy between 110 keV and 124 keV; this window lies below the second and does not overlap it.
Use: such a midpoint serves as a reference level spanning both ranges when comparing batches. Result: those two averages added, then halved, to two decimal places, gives 1.20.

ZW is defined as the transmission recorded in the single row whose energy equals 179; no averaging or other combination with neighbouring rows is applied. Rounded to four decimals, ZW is 0.9704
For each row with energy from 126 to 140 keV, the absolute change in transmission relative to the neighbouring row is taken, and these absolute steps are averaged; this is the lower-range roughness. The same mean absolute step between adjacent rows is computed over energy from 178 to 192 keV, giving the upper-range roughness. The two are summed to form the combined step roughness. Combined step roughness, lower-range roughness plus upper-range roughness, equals 0.073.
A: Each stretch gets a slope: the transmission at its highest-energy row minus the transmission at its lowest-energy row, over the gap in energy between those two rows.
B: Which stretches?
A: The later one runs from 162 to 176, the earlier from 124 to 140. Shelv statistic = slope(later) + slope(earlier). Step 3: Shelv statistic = -0.010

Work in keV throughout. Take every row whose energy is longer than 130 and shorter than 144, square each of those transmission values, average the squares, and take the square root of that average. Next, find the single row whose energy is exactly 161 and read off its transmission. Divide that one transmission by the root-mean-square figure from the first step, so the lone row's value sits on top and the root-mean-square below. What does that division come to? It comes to 0.89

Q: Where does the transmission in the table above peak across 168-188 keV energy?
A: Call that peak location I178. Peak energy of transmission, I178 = 169 keV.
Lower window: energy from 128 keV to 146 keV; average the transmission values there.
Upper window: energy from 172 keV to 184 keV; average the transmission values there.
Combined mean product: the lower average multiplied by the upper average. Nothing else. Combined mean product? 1.25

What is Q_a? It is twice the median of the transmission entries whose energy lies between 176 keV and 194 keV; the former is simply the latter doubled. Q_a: 2.07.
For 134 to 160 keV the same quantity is 2.34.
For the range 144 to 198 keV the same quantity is 2.15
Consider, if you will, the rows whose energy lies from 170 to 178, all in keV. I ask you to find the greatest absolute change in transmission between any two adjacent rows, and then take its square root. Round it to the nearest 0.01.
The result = 0.30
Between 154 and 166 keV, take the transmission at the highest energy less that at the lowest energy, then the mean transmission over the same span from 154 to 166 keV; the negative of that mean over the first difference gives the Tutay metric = 50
